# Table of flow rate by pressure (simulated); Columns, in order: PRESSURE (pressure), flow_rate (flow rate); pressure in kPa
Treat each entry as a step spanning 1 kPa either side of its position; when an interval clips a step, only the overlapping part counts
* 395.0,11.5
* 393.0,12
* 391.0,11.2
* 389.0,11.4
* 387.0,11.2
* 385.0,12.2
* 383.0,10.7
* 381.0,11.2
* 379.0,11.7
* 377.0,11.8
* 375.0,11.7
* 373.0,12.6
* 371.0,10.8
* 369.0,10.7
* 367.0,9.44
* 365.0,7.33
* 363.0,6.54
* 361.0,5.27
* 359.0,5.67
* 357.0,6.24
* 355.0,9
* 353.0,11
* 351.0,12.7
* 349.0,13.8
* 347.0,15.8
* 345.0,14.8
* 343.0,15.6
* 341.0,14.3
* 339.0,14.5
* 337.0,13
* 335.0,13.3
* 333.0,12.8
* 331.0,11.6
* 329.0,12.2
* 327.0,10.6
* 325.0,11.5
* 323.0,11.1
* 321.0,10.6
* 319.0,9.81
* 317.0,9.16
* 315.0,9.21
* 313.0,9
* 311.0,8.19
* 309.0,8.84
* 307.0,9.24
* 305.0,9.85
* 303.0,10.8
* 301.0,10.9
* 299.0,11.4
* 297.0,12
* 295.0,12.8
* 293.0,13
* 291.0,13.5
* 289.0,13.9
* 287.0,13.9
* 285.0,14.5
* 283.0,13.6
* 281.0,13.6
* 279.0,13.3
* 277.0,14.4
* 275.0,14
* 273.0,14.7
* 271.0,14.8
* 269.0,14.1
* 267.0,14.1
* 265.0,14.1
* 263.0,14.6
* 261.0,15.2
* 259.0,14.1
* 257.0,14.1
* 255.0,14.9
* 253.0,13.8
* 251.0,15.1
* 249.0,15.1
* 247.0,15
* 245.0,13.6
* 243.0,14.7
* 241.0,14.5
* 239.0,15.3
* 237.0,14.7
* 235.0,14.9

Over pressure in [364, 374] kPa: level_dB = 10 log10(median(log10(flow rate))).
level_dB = 0.1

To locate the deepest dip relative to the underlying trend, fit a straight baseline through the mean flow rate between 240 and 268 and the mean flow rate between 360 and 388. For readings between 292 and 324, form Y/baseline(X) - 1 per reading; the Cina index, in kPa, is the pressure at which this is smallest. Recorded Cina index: 311.0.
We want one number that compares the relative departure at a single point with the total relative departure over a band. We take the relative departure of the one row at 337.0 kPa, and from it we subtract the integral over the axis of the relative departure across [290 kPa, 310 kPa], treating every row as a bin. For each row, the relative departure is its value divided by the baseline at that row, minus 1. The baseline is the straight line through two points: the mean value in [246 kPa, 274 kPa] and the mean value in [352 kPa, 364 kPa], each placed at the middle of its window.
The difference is 1.1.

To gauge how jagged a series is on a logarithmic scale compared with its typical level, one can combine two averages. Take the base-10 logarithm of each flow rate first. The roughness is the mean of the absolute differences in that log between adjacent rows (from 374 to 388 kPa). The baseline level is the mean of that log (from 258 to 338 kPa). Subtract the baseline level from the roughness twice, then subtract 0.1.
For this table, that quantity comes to -2.24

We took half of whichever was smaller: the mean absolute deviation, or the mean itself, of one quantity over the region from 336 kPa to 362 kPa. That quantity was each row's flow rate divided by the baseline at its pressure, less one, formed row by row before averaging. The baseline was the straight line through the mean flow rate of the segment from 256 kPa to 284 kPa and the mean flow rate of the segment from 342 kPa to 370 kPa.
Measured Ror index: 0.05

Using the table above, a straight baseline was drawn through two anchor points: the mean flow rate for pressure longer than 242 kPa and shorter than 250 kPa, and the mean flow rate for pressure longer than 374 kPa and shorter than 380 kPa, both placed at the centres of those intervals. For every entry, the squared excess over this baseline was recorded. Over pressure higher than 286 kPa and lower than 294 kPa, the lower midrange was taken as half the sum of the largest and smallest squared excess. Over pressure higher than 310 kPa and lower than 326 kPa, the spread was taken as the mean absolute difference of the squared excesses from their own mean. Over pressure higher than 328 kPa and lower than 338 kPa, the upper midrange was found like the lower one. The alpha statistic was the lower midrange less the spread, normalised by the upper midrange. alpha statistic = -9.5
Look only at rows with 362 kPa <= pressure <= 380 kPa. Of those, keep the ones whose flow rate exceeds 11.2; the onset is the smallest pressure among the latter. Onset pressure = 373.0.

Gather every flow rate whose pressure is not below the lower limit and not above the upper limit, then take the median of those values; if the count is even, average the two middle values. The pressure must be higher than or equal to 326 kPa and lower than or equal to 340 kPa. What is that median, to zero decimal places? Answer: 13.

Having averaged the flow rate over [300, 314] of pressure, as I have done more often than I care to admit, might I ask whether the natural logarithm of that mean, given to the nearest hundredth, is 2.26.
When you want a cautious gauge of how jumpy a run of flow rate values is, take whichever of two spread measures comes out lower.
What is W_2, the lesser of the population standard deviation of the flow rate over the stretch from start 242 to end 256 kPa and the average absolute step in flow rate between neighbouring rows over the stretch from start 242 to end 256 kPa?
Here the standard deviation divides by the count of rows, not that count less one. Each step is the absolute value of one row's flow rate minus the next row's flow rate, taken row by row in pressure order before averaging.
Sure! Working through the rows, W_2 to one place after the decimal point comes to 0.6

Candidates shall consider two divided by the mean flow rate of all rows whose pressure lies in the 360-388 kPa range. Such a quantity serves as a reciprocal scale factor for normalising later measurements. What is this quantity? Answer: 0.196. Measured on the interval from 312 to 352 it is 0.163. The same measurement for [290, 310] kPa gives 0.178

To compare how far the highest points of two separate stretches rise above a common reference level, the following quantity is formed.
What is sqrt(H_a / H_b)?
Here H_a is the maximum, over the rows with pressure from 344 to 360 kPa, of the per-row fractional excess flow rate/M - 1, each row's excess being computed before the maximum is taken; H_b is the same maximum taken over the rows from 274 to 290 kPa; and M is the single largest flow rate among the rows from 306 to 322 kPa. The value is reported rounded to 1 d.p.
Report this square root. 1.2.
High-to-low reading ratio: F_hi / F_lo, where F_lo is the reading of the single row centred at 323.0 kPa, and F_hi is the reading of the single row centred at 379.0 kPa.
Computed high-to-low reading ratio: 1.05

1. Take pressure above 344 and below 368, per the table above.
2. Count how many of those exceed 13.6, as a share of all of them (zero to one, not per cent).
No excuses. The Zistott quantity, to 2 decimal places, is 0.25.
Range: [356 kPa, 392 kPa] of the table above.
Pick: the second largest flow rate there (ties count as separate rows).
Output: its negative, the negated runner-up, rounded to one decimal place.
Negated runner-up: -12.2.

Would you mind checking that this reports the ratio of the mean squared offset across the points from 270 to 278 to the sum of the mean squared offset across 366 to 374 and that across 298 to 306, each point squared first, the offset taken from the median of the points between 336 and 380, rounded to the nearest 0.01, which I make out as 2.46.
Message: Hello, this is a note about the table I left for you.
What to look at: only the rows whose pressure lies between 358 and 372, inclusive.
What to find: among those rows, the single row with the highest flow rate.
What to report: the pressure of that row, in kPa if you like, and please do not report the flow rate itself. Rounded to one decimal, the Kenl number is 371.0 kPa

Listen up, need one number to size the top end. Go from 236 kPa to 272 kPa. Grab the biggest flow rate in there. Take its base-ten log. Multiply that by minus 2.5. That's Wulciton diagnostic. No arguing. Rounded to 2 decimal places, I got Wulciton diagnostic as -2.96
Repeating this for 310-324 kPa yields -2.61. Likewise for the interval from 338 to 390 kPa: -3.00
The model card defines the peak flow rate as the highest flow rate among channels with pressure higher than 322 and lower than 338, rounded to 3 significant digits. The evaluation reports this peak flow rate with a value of 13.3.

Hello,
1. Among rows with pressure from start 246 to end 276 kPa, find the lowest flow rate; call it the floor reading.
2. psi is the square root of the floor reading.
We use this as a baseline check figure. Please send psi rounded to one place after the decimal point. 3.7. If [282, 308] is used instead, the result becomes 3.0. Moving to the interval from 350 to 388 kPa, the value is 2.3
